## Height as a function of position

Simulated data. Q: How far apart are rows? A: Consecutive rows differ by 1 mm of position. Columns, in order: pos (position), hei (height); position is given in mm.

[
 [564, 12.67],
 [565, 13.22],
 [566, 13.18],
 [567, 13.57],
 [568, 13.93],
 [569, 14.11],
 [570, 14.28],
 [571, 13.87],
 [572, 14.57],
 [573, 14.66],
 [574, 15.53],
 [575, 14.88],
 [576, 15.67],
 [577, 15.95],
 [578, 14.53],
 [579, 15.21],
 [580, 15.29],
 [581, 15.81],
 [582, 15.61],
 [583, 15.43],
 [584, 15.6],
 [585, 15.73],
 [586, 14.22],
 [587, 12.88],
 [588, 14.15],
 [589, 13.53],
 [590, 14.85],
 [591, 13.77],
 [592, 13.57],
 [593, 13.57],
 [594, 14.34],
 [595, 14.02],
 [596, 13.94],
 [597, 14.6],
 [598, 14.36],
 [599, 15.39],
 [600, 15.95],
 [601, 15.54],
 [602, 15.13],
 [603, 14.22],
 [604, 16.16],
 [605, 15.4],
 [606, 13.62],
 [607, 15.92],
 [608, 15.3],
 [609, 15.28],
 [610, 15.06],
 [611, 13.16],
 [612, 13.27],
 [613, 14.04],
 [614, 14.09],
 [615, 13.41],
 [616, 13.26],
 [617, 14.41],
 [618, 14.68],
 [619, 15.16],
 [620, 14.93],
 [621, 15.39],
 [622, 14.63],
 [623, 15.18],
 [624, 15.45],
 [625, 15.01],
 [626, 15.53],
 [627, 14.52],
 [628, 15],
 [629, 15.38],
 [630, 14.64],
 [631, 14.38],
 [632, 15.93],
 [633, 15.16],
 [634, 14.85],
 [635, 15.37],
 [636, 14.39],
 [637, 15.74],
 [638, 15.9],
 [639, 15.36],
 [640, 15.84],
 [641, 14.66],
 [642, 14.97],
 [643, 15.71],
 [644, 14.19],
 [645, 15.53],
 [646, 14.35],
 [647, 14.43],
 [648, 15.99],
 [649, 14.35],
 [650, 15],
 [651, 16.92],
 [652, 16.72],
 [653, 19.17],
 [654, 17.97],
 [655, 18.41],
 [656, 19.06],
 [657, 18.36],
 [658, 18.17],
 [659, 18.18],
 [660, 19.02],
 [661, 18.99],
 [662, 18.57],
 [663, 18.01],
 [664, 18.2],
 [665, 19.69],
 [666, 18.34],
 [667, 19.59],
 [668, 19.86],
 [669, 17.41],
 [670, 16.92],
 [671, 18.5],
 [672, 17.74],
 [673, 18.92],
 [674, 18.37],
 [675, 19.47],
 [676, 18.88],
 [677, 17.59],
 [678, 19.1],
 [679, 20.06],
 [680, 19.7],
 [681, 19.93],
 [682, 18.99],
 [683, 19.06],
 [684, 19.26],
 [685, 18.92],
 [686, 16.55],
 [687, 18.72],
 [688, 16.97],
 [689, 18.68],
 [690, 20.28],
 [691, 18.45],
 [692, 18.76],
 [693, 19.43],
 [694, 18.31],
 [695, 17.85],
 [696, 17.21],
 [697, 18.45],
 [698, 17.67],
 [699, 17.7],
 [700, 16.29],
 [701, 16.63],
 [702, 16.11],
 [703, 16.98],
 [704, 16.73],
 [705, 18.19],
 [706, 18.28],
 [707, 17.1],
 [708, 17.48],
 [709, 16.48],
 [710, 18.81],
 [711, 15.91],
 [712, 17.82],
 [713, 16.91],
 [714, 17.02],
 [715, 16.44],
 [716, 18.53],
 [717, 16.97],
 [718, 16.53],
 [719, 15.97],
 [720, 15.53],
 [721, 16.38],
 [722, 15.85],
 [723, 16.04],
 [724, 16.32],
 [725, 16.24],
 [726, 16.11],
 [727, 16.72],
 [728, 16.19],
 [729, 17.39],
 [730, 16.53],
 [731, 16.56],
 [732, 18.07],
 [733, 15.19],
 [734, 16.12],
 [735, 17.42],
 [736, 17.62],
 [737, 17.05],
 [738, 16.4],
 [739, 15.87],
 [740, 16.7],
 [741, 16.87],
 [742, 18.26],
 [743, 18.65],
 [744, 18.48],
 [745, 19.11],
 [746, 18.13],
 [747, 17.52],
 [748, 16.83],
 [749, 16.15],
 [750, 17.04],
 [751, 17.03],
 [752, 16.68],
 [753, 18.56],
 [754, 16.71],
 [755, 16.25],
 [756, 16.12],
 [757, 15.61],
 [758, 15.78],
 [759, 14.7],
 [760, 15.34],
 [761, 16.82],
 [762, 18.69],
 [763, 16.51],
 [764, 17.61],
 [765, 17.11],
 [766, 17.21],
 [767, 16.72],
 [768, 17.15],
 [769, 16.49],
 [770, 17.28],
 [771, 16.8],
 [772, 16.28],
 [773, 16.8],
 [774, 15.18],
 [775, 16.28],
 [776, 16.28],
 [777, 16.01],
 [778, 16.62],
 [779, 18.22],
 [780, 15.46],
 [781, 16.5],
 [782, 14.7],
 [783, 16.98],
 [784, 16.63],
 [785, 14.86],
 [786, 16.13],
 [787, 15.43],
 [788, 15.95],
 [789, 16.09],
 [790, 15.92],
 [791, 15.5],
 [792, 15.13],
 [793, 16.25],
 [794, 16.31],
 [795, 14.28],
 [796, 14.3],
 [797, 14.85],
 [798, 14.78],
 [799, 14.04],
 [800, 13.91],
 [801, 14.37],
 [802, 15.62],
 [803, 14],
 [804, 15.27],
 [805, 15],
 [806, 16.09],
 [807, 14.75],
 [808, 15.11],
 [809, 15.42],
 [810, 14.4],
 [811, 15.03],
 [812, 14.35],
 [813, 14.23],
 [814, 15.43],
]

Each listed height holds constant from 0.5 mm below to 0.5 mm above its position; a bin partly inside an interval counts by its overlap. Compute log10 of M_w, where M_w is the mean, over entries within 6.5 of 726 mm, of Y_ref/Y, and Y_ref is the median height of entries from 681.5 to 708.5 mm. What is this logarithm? 0.044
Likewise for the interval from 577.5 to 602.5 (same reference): 0.095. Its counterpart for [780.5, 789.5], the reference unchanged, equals 0.059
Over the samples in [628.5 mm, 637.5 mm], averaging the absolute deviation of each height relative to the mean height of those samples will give 0.47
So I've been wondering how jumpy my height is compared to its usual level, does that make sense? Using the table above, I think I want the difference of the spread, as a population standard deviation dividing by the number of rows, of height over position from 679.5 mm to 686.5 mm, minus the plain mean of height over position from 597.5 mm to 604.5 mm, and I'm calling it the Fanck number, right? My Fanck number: -14.2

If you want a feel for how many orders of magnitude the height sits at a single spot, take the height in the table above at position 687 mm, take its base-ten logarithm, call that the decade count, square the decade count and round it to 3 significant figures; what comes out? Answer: 1.62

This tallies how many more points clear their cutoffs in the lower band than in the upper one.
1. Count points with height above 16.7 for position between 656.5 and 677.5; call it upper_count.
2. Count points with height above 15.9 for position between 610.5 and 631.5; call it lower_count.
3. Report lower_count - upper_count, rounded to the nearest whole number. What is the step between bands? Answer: -21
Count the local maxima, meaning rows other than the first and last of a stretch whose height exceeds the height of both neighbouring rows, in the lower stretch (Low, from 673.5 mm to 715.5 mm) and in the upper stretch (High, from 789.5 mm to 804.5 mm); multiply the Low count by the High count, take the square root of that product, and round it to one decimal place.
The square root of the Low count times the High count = 6.9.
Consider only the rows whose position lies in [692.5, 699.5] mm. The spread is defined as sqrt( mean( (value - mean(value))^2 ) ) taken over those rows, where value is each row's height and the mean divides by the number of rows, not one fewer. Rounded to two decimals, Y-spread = 0.67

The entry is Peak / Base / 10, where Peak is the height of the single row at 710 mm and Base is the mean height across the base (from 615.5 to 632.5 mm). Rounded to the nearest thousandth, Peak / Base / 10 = 0.126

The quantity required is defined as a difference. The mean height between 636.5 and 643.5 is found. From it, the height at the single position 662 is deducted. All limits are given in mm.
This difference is -3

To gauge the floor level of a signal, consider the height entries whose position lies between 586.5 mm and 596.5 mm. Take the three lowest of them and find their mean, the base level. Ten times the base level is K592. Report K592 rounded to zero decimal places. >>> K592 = 133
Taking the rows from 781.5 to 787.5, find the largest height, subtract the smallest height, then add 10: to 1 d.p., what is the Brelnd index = 12.3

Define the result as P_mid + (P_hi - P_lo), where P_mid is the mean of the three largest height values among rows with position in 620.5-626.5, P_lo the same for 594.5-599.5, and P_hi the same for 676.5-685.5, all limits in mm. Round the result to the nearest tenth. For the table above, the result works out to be 20.6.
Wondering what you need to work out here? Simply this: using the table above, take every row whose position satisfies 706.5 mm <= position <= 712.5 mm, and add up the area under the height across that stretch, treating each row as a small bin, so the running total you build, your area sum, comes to 104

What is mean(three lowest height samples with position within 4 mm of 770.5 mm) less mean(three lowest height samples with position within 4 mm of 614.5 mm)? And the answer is 2.8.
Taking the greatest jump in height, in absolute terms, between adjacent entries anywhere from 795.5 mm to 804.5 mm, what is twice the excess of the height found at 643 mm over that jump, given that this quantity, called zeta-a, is 28.2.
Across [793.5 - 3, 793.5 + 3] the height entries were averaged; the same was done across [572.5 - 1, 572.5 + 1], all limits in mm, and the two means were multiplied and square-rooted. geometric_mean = 15.0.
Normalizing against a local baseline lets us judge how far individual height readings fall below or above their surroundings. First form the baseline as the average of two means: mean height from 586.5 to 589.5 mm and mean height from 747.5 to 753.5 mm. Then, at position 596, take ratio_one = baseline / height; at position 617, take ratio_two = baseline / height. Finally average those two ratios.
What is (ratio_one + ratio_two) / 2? 1.08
